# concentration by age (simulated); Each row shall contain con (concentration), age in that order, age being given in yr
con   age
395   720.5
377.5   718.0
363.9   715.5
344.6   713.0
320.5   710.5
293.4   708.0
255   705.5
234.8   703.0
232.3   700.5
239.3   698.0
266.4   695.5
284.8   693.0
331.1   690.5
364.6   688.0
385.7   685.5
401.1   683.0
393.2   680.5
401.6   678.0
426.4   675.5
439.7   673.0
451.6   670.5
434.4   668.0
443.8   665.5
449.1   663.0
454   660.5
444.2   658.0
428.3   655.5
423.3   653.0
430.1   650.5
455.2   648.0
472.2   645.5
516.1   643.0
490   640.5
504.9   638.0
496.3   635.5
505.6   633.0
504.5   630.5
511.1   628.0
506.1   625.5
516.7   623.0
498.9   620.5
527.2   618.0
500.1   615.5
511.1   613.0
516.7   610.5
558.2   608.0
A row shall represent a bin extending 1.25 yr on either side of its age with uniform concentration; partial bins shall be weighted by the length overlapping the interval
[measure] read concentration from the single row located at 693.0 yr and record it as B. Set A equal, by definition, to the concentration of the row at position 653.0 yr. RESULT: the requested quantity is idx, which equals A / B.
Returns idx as 1.5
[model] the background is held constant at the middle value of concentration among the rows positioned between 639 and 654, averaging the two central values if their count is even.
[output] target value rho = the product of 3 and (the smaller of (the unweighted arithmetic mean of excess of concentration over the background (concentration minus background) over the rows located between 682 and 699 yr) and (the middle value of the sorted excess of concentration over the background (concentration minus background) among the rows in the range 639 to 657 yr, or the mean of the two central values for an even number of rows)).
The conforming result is -417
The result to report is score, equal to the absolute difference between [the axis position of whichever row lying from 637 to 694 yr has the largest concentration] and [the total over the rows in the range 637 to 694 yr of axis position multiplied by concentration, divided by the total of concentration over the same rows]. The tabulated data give 20.8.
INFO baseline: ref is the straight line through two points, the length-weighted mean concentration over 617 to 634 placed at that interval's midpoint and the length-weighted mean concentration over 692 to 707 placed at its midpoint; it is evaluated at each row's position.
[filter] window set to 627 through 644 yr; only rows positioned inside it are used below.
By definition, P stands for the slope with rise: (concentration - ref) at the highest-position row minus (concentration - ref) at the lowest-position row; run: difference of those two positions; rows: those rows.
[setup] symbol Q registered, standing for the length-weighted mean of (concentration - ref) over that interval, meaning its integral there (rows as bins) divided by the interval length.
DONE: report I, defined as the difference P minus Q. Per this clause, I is -25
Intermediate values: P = 4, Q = 29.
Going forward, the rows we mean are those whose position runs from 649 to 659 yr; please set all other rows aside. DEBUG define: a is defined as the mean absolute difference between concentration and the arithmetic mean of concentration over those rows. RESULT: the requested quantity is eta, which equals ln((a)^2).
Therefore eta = 3.7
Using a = 6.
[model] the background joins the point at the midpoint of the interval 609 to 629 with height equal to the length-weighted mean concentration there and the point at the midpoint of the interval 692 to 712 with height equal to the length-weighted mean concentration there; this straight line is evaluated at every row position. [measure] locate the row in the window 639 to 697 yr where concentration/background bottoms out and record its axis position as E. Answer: 695.5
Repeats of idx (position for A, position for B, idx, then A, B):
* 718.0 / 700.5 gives 1.6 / 377.5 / 232.3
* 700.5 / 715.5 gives 0.6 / 232.3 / 363.9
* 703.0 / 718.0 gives 0.6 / 234.8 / 377.5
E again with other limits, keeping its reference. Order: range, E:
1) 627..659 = 650.5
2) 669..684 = 678.0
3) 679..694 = 693.0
